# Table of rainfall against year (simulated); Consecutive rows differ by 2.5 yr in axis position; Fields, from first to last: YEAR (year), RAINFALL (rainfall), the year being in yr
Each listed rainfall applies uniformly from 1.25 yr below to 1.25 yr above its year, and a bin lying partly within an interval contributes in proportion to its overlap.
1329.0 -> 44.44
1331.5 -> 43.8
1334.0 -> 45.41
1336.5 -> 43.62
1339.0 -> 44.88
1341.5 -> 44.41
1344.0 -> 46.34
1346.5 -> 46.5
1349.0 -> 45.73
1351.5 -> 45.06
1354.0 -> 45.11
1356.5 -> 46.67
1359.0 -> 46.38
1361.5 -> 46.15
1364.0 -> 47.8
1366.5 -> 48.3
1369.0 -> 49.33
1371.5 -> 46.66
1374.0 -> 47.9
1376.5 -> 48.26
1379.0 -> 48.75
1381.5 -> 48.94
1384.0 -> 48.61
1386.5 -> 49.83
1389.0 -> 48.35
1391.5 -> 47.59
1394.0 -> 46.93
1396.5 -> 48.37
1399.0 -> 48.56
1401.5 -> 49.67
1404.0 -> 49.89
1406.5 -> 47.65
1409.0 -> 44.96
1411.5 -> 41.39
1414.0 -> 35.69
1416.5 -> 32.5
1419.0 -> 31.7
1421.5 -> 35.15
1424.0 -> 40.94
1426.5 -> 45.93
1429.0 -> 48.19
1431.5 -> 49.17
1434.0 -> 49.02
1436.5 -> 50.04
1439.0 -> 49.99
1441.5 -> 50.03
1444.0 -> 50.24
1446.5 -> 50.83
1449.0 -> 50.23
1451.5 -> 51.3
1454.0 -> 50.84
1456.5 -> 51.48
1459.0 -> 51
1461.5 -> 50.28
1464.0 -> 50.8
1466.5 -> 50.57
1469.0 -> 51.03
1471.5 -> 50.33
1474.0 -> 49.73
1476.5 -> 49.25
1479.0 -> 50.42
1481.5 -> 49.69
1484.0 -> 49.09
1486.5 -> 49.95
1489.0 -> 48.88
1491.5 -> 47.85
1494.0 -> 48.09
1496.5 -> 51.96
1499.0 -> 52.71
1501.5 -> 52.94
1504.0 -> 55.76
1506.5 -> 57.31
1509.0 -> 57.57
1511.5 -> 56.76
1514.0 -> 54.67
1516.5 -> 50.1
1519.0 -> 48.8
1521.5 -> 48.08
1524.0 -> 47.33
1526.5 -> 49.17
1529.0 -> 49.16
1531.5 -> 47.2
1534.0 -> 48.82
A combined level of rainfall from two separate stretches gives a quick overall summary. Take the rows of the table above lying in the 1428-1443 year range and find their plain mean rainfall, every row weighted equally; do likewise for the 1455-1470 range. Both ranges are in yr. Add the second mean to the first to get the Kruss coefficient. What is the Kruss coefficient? 100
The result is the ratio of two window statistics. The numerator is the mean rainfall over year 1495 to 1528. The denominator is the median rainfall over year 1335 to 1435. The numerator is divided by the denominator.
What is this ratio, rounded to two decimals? 1.12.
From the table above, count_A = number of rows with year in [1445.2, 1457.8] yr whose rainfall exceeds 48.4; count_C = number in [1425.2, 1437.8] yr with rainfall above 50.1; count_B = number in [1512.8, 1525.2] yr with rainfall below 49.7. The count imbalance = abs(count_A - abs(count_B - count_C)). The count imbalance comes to 2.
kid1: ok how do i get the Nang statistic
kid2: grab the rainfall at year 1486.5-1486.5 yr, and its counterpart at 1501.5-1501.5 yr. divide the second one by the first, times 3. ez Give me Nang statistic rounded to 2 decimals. 3.18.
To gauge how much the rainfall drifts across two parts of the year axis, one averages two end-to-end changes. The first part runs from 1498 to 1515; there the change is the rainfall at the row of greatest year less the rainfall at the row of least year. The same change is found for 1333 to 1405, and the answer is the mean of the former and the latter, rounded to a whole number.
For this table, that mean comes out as 3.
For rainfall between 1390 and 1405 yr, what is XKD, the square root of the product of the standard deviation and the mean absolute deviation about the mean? 1.0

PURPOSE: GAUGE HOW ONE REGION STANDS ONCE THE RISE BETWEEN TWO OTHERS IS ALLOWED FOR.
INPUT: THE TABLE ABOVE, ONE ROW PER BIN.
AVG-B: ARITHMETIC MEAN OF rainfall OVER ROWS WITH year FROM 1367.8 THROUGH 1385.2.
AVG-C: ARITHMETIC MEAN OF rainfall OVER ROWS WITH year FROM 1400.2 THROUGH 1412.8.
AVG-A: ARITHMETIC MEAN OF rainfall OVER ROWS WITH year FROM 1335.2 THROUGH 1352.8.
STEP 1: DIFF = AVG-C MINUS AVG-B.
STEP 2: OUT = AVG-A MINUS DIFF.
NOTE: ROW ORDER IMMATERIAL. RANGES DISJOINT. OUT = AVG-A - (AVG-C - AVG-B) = 47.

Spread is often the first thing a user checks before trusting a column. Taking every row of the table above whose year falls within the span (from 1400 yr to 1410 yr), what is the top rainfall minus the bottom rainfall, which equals 4.9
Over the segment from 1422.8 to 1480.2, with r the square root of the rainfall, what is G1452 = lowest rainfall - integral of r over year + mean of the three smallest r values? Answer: -357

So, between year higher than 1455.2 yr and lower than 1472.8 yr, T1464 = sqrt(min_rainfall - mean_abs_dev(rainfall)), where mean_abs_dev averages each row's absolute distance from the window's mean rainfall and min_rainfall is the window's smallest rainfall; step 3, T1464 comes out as 7.07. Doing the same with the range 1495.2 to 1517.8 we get 6.92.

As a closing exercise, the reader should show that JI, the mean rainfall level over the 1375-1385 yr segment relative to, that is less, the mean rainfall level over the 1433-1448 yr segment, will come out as -1.4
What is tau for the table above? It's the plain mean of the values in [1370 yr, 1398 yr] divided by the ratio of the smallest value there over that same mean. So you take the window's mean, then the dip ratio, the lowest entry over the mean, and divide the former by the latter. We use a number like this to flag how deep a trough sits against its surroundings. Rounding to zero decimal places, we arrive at 50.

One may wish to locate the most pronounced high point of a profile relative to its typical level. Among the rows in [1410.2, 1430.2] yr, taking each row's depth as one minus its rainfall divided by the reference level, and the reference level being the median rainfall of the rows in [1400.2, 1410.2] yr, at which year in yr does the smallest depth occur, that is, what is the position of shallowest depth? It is 1429.0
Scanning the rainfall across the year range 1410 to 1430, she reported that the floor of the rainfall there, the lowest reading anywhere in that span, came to 31.7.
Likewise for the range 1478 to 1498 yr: 47.85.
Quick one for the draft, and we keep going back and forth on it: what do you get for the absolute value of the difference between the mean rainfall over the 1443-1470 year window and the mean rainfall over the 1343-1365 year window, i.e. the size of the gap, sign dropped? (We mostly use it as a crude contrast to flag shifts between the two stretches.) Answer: 4.6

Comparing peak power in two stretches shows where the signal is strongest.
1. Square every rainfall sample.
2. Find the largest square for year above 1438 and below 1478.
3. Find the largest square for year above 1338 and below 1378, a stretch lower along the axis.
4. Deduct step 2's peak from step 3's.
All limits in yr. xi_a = -217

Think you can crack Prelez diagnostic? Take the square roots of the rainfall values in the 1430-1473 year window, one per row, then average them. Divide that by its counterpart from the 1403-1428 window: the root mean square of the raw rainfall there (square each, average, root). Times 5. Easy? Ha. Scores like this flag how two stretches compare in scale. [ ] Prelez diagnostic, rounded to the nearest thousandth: 0.865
